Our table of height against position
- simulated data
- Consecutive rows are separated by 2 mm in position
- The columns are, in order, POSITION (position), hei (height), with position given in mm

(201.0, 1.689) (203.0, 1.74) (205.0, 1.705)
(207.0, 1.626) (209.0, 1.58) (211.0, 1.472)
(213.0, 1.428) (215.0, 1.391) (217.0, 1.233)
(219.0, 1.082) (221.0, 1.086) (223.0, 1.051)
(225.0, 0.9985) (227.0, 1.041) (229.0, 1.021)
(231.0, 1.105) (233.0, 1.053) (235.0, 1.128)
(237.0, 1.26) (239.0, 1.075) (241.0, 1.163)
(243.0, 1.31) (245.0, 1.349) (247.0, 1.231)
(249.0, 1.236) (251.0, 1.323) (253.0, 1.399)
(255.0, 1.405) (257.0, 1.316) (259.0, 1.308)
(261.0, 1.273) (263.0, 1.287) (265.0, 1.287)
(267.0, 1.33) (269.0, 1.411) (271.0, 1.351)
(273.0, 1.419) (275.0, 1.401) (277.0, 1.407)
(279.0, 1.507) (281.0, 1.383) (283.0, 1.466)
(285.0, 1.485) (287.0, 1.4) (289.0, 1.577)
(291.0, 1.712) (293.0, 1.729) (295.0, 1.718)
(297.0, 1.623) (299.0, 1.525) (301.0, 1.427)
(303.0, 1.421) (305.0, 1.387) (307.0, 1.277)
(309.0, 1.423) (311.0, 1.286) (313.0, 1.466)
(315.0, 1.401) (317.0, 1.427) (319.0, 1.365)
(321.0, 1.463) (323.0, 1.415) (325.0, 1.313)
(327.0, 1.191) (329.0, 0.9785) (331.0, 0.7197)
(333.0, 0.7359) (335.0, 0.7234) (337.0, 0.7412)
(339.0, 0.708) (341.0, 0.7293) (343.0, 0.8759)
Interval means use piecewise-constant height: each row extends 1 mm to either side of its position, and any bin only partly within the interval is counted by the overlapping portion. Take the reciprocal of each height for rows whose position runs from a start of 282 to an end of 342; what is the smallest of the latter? 0.58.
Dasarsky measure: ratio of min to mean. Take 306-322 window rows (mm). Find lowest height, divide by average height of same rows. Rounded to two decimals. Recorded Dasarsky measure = 0.92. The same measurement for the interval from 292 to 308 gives 0.84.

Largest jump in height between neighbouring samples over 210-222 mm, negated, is -0.158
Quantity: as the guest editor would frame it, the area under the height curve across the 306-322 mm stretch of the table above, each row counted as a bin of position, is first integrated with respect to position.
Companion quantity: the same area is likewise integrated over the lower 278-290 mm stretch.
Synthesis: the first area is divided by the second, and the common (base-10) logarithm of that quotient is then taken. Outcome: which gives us 0.10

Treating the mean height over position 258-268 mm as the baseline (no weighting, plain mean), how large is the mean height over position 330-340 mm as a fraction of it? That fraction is 0.56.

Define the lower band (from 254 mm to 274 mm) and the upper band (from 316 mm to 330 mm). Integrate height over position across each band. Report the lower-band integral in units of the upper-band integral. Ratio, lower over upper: 1.5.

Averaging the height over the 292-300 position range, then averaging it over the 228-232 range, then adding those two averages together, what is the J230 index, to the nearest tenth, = 2.7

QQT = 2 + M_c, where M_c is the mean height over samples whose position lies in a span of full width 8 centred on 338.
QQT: 2.7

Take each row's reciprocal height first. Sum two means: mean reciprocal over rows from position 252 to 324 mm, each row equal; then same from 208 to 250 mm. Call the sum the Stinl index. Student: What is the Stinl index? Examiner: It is 1.55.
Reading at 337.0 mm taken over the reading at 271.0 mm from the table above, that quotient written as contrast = 0.55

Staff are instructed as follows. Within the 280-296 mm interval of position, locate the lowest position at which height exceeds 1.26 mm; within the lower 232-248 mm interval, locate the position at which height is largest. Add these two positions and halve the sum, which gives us 263 mm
